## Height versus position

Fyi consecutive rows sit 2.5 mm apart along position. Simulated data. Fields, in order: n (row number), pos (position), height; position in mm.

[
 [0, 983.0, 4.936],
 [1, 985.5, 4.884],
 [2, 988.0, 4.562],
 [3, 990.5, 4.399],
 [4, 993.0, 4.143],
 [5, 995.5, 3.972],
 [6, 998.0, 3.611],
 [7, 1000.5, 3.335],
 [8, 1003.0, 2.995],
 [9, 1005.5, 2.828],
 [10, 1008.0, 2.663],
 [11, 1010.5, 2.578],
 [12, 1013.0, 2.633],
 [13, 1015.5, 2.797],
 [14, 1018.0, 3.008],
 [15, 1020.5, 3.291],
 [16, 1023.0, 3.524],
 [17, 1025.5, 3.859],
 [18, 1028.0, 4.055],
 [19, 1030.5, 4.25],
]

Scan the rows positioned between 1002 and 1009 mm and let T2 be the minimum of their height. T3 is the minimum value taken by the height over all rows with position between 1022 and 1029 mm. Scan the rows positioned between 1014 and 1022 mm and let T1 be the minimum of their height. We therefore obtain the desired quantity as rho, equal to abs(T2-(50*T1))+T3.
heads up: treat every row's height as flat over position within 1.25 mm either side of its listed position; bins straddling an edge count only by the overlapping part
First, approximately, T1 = 2.797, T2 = 2.663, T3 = 3.524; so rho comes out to 141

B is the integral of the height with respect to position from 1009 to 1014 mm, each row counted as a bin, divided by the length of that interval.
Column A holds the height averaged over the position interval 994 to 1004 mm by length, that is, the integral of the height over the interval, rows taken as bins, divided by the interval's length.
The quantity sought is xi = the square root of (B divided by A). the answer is 0.86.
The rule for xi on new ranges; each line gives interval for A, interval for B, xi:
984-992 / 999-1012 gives 0.79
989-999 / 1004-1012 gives 0.82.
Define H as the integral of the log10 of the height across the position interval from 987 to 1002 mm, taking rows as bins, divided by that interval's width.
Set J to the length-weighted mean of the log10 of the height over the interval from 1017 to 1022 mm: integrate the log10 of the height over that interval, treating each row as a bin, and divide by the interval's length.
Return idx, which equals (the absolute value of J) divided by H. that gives 0.84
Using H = 0.60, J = 0.50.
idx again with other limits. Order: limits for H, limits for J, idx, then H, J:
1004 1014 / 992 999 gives 1.38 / 0.43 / 0.59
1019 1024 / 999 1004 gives 0.95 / 0.53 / 0.50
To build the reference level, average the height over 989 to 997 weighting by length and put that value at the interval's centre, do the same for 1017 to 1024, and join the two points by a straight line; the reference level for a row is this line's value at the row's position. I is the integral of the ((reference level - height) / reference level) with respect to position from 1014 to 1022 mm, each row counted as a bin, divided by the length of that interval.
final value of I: 0.09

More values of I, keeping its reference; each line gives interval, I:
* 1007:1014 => 0.27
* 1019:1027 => -0.12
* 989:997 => 0.00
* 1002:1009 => 0.25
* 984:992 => -0.06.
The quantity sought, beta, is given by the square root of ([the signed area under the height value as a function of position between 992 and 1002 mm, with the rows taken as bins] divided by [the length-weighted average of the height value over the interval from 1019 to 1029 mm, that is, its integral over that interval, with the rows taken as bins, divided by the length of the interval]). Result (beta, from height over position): 3.2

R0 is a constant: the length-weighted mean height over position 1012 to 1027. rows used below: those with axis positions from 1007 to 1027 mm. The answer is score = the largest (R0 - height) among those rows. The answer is 0.63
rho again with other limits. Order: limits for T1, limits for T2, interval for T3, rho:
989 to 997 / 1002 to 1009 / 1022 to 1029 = 199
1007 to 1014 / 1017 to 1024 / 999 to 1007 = 129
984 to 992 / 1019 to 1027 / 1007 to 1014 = 219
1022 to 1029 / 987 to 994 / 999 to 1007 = 175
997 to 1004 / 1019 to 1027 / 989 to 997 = 150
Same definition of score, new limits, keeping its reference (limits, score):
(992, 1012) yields 0.63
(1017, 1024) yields 0.20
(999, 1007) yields 0.38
